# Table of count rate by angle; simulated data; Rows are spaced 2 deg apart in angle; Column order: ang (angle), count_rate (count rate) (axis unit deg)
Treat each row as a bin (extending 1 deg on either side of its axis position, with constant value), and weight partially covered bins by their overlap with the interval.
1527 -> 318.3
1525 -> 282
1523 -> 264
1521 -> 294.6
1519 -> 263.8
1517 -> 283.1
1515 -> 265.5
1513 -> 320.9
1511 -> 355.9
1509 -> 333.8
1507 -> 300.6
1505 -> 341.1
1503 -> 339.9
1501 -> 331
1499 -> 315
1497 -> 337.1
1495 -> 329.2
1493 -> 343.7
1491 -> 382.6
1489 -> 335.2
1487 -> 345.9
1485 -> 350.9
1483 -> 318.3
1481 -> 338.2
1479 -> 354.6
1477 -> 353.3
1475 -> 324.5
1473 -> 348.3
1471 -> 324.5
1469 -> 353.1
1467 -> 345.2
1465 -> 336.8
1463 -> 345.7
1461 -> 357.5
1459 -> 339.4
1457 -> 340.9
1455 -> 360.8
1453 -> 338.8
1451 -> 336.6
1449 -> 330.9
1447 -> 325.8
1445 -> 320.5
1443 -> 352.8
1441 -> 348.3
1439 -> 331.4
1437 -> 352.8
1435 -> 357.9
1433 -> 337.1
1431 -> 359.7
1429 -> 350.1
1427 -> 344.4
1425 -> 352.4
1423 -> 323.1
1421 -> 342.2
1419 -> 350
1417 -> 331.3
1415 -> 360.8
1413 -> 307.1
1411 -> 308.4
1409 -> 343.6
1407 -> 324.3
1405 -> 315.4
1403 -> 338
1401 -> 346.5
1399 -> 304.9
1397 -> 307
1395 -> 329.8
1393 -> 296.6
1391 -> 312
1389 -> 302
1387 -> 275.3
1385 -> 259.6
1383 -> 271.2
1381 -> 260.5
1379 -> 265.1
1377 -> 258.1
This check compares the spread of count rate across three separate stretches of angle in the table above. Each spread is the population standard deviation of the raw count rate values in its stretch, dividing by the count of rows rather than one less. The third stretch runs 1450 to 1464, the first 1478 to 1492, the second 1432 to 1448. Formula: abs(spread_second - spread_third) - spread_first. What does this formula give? -14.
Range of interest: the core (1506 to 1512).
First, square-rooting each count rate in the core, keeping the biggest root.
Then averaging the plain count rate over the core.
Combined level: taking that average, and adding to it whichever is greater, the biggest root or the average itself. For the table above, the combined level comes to 660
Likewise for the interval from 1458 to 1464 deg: 695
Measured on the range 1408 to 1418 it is 660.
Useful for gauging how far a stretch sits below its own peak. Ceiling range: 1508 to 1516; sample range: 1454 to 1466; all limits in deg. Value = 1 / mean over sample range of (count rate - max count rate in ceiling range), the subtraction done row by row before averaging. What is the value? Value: -0.110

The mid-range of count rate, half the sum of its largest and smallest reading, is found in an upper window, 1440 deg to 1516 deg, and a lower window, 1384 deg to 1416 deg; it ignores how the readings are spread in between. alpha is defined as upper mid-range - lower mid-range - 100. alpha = -86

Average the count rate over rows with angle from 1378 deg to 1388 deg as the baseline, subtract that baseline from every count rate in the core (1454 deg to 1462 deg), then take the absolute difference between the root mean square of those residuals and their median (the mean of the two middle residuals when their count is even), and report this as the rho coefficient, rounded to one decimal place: 1.0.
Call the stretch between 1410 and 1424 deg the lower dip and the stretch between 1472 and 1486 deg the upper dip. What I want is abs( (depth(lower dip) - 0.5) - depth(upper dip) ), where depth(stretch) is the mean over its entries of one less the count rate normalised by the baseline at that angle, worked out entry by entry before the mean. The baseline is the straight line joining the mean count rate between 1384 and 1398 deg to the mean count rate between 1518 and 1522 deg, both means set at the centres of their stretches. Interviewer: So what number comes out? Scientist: 0.433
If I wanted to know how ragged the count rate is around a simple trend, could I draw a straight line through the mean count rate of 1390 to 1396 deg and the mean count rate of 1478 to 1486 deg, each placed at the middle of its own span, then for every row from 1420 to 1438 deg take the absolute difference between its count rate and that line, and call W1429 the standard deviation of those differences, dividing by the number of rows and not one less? 10.1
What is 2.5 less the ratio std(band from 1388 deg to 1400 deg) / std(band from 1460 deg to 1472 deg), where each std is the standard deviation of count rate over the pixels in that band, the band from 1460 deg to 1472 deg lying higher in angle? 1.53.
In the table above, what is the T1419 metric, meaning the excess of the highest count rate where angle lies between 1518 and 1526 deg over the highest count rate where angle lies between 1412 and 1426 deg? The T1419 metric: -66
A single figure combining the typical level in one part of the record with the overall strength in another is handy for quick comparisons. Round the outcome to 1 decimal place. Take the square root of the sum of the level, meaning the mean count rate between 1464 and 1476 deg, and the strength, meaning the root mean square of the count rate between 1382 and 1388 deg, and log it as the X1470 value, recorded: 24.6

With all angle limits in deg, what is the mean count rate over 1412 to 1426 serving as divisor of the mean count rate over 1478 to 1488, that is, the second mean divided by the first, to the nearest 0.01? 1.01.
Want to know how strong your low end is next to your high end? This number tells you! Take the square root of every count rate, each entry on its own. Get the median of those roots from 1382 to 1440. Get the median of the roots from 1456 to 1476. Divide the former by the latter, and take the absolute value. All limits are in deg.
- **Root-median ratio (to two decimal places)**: 0.98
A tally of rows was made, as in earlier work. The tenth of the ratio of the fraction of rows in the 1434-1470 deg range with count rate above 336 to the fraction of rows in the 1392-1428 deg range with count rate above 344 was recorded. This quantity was 0.28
